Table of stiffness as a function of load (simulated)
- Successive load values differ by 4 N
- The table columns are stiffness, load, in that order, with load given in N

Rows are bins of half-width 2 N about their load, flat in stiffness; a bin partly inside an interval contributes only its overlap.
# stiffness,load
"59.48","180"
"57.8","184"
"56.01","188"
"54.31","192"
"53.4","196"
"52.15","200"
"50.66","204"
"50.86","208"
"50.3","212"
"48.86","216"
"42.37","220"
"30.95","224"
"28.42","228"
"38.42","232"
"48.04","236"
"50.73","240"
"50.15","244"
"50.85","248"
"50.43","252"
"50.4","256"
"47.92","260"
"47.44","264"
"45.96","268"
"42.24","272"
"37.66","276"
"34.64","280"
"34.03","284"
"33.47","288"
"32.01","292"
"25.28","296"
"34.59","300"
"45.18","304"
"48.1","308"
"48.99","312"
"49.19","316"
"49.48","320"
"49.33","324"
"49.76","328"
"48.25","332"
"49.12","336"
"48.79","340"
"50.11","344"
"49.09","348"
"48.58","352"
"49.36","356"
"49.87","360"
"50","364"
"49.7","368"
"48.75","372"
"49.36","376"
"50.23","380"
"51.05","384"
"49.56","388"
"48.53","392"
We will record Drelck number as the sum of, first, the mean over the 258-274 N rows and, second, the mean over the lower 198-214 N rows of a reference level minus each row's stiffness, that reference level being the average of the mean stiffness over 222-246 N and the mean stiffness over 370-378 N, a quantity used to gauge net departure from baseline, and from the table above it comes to -7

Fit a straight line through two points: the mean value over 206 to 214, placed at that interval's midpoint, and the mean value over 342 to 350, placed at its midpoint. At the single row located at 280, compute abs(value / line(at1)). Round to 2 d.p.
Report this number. 0.69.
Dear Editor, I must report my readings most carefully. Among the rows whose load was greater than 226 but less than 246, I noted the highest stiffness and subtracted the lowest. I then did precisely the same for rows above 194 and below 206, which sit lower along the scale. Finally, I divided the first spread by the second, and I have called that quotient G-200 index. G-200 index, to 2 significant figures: 8.1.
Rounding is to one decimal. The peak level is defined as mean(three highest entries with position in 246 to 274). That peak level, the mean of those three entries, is 50.6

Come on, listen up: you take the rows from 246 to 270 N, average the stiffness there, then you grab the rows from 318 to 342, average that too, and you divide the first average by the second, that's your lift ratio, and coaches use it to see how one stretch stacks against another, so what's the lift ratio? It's 0.99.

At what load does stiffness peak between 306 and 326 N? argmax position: 320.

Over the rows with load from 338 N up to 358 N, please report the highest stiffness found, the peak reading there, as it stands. 50.11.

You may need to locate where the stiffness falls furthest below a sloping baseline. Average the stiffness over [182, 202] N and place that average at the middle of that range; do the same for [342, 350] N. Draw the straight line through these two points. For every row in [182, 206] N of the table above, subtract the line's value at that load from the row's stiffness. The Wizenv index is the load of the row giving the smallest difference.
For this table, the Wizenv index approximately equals 204 N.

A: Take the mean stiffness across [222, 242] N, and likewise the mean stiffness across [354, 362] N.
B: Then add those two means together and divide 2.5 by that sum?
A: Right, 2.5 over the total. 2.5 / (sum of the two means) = 0.0281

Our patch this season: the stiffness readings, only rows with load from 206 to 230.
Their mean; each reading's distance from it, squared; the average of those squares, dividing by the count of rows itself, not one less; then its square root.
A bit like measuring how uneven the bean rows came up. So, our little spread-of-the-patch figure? 9.1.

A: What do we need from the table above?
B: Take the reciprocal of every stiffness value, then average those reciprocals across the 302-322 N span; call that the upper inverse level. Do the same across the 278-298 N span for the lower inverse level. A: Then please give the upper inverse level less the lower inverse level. -0.011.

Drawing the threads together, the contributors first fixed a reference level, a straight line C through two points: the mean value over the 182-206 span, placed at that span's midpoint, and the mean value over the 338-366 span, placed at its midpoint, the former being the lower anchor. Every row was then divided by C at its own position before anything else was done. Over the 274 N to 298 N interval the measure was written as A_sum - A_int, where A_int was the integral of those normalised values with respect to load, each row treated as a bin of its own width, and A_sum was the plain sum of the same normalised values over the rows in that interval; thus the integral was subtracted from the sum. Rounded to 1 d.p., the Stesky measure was -11.5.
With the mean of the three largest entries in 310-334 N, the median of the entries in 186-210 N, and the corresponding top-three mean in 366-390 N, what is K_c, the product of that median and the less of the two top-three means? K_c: 2614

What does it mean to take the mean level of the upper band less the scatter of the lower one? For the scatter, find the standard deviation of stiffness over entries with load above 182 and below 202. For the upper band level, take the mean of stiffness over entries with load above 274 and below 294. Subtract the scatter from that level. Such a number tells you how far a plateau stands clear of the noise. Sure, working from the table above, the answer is 32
